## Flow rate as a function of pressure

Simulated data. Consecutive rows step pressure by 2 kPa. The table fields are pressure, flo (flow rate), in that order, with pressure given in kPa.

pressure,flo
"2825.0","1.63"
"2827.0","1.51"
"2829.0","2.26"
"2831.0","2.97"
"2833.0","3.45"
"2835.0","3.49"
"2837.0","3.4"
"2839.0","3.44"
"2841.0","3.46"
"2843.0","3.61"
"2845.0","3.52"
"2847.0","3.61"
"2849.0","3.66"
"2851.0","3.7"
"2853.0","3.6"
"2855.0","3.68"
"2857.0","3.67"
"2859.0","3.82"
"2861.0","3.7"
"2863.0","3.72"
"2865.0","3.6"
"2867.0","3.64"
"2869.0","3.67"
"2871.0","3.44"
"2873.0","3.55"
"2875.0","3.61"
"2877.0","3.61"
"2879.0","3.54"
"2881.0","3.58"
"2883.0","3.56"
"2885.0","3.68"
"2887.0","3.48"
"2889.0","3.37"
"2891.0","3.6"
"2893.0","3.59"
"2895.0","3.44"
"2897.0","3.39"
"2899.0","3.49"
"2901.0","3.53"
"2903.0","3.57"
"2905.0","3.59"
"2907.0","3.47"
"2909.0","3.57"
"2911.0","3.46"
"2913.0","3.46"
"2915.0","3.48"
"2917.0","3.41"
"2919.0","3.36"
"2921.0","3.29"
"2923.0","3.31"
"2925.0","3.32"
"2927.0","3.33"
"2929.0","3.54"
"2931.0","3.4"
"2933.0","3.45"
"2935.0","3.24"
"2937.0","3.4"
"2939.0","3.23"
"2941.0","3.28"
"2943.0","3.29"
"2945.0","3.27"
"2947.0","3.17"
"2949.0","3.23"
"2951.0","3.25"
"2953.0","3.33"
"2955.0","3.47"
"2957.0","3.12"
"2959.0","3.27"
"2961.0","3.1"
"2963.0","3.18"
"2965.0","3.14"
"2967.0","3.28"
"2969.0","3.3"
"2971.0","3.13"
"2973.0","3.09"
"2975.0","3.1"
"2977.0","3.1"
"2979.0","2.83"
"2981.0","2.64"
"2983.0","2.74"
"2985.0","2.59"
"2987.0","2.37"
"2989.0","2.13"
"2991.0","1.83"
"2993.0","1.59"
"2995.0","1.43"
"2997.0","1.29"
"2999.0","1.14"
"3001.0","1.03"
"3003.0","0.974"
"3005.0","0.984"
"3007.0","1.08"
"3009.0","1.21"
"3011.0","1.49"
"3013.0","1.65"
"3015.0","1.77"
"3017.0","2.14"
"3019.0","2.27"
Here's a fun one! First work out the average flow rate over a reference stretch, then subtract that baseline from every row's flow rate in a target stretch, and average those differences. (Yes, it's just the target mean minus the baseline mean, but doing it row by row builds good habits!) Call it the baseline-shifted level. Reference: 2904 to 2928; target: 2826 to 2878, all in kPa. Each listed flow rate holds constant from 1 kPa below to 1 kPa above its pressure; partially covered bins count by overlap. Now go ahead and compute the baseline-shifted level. 0.02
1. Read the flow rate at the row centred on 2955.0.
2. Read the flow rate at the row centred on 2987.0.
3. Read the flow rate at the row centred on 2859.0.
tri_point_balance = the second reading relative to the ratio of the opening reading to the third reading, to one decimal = 2.6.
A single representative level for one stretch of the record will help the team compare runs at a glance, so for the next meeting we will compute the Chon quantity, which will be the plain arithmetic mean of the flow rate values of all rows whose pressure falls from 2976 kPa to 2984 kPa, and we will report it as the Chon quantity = 2.83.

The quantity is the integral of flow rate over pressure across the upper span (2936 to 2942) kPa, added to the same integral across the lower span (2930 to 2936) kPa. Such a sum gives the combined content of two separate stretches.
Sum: 40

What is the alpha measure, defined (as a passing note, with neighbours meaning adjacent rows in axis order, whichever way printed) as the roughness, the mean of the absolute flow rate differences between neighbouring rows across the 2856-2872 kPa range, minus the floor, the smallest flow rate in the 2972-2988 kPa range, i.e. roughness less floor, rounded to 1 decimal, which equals -2.3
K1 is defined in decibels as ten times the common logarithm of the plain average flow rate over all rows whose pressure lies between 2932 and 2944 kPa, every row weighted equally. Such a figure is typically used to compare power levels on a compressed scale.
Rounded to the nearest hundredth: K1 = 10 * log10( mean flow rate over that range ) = 5.20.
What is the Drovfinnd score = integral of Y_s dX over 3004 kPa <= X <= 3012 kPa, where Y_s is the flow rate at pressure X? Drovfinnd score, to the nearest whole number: 10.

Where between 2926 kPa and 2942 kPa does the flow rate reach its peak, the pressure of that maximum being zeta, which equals 2929.0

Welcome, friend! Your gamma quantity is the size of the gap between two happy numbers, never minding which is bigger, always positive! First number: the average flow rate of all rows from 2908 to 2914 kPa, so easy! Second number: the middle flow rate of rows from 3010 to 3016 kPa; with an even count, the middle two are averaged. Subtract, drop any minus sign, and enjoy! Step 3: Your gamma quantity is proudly 1.85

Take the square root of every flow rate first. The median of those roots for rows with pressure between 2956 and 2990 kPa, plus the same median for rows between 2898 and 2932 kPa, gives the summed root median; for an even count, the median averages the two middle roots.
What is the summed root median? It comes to 3.62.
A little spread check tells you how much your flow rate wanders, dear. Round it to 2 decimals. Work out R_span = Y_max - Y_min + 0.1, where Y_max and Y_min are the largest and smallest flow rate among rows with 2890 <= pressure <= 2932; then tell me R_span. 0.41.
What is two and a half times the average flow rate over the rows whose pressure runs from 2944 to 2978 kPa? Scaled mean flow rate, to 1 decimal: 8.0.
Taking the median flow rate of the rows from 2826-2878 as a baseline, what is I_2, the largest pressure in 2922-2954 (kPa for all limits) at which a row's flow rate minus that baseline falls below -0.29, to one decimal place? 2951.0 kPa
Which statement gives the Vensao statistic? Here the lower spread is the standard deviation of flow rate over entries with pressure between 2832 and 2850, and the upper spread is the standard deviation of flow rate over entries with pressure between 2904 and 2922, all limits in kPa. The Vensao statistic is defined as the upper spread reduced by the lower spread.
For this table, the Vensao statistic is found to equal 0.00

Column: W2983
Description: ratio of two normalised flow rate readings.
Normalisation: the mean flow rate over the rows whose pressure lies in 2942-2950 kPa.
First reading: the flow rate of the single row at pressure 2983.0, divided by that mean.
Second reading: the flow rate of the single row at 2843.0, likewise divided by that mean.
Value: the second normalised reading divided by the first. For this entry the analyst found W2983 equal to 1.3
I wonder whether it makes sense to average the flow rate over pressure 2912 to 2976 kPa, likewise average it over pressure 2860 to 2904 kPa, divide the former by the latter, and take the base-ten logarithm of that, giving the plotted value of -0.035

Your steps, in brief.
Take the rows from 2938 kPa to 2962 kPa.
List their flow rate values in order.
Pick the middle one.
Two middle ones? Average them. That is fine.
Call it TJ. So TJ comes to 3.26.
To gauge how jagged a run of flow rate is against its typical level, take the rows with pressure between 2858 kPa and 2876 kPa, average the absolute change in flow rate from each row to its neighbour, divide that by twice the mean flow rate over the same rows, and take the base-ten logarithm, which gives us -1.90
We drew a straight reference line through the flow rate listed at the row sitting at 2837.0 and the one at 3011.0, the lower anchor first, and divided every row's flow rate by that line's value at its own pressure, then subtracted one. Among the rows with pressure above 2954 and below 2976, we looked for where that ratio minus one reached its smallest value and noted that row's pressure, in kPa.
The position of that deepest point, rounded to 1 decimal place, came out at 2957.0 kPa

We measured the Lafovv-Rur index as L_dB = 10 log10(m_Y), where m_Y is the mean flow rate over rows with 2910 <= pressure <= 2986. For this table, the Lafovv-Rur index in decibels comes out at 5.09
